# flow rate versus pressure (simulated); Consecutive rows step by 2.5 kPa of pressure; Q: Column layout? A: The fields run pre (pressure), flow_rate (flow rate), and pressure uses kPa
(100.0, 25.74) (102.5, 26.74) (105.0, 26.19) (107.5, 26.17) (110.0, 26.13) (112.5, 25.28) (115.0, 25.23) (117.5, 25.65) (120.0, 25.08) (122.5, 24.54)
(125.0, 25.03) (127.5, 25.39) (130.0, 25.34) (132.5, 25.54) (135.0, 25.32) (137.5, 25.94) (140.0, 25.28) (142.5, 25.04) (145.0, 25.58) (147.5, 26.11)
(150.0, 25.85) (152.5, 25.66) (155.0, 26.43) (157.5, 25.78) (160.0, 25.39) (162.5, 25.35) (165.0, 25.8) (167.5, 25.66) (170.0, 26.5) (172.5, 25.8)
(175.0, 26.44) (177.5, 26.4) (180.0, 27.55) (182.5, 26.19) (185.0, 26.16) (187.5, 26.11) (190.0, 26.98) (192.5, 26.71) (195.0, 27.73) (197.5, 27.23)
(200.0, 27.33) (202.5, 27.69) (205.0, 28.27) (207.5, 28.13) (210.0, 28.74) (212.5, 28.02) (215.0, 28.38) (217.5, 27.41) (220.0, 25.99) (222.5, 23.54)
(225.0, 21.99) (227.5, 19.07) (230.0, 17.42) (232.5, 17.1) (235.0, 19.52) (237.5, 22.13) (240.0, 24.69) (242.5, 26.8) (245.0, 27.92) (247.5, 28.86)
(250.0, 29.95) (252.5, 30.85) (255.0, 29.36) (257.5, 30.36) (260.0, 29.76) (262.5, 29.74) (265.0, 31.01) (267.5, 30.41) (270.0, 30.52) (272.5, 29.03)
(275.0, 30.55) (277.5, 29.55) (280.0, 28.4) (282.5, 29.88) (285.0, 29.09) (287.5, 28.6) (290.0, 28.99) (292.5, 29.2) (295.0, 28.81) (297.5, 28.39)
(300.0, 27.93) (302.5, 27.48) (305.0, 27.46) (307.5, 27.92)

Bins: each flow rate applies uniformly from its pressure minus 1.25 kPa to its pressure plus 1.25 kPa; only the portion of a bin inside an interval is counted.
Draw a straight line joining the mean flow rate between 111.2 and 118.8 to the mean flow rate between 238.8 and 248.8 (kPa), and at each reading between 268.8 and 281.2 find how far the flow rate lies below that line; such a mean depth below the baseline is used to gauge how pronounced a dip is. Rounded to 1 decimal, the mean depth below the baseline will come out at -2.1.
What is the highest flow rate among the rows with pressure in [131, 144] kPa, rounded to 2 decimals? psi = 25.94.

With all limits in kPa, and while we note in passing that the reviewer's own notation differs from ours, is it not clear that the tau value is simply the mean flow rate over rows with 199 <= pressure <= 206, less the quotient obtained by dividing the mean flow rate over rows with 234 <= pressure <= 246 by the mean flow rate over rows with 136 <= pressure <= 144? 26.8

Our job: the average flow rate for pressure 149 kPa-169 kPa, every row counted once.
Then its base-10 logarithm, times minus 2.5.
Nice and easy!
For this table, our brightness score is -3.53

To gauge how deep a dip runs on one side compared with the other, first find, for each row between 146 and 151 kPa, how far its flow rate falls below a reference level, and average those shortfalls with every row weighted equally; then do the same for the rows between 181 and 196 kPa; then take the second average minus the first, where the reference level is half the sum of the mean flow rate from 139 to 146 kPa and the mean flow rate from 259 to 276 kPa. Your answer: -0.7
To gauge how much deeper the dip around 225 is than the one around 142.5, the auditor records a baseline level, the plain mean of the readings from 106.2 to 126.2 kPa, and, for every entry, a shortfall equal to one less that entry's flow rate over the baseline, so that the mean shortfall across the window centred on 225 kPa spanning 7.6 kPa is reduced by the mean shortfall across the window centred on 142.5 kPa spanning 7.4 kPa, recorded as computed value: 0.15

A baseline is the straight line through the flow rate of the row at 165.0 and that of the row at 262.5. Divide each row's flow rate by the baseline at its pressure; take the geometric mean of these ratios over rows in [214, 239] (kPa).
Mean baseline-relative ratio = 0.78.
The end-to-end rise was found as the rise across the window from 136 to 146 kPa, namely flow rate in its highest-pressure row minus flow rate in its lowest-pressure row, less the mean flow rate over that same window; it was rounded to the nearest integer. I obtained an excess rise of -26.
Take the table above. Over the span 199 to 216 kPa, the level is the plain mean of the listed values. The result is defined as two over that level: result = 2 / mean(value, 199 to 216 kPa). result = 0.0712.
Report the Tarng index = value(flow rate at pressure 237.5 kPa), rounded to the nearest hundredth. 22.13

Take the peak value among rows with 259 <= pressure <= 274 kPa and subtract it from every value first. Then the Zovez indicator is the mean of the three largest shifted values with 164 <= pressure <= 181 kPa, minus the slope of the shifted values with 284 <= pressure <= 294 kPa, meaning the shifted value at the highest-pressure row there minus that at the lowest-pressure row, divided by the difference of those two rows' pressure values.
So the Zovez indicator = -4.2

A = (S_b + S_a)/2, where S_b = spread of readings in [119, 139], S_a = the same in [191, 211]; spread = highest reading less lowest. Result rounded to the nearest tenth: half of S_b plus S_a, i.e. 1.7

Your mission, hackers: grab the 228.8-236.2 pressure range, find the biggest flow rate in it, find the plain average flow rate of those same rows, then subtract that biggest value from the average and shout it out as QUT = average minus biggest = -1.5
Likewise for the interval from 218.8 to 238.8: -5.1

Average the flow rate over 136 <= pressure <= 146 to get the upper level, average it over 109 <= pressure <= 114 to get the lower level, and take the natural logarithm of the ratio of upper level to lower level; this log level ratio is -0.01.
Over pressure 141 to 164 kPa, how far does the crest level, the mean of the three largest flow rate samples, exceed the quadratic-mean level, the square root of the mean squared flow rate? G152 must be 0.4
